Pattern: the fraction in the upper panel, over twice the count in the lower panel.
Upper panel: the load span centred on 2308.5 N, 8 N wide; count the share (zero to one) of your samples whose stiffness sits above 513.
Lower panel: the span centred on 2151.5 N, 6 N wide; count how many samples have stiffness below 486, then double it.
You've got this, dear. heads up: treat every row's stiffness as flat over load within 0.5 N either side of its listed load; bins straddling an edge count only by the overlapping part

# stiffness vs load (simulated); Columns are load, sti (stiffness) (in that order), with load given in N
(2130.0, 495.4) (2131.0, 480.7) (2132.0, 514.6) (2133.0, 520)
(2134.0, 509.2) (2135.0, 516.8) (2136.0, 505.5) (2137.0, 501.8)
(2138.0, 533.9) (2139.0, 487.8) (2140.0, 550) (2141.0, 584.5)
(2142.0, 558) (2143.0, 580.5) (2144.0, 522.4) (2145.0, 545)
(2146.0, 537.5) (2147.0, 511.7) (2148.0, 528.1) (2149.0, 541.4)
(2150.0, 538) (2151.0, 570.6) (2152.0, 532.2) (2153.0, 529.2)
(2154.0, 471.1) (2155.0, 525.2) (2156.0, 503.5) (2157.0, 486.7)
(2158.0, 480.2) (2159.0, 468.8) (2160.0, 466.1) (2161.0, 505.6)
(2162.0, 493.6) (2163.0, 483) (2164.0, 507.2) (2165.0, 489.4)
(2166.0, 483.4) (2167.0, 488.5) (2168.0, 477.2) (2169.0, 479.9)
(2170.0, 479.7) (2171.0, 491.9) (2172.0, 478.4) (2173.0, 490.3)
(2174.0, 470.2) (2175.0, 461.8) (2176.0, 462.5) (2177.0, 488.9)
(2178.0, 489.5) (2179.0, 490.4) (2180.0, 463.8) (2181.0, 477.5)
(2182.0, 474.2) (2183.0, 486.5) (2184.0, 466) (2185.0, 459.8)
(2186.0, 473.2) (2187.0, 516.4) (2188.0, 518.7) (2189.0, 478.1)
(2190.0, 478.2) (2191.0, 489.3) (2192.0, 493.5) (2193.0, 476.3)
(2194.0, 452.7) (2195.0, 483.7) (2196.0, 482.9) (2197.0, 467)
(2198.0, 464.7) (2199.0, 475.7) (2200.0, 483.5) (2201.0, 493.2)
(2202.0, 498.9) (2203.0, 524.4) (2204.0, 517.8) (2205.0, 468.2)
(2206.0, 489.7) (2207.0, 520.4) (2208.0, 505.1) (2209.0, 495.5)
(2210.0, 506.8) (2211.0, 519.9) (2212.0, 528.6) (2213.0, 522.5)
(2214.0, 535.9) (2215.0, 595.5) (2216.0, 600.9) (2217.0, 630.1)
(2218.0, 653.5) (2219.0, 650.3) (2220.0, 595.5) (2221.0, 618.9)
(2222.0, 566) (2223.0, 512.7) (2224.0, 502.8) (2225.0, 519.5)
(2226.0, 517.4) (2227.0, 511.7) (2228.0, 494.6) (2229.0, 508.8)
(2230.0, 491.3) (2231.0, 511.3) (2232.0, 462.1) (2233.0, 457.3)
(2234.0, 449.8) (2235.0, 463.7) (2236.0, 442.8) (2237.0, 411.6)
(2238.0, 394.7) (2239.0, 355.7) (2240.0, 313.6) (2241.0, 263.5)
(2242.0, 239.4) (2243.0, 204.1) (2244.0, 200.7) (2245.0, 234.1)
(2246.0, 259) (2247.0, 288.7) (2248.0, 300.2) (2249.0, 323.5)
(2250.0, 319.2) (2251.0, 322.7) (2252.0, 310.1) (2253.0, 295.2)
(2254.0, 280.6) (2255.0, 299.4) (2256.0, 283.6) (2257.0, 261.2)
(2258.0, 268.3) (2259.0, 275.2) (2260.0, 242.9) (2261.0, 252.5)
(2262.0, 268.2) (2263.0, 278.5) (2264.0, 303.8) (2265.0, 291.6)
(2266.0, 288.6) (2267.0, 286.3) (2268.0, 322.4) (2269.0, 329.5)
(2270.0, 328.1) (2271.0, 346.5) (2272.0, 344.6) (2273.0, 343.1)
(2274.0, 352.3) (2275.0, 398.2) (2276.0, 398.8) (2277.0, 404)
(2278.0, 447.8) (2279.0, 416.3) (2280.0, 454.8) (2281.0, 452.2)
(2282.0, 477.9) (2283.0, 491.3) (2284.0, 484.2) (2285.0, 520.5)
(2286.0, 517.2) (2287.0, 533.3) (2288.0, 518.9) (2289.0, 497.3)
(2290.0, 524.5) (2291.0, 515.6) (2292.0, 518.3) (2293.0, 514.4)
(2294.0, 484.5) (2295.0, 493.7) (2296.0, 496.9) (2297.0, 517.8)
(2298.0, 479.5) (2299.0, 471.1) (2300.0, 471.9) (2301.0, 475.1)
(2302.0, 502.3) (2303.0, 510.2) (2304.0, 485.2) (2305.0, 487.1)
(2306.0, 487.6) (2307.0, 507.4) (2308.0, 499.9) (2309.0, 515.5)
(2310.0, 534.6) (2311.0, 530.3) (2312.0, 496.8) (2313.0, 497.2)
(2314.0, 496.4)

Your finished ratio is 0.19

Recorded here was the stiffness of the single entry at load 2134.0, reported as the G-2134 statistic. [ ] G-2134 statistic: 509.2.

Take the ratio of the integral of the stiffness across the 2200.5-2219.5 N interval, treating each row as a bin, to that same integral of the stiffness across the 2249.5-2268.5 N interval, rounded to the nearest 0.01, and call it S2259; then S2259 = 1.88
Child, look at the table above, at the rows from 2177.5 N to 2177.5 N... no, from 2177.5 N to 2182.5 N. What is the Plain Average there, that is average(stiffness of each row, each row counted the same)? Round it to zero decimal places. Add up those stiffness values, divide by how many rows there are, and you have 479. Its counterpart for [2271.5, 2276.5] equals 367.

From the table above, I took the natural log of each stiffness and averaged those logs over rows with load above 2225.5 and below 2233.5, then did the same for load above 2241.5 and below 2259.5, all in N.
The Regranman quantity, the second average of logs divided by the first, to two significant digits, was 0.90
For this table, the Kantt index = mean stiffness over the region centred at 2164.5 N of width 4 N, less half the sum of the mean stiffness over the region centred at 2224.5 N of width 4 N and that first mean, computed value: -11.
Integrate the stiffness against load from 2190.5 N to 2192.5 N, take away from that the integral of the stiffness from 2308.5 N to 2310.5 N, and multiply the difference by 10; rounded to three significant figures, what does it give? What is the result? -673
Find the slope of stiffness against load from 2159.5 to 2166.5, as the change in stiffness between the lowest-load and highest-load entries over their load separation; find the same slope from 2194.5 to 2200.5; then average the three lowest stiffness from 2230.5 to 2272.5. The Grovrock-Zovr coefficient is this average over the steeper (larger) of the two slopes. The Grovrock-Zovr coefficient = 74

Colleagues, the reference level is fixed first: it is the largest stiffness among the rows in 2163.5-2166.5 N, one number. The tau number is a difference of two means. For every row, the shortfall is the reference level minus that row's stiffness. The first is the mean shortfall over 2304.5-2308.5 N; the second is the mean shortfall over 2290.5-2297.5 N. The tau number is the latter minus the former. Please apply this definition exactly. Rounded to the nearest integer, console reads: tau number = -10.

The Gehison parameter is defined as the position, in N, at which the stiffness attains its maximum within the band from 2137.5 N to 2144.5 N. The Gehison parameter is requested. 2141.0 N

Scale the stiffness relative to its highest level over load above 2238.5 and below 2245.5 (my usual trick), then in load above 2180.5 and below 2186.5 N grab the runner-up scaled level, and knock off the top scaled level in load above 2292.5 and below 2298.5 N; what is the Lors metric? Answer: -0.11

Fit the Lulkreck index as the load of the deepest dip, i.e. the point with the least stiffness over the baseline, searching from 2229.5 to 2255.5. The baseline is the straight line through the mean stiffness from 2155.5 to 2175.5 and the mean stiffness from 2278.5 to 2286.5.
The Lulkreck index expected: 2244.0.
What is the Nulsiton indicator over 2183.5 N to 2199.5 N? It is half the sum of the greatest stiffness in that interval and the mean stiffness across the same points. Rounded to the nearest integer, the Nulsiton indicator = 499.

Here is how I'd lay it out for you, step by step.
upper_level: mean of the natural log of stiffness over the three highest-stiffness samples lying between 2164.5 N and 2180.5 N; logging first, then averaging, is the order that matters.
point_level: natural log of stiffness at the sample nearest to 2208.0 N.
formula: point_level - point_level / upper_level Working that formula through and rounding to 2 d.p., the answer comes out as 5.22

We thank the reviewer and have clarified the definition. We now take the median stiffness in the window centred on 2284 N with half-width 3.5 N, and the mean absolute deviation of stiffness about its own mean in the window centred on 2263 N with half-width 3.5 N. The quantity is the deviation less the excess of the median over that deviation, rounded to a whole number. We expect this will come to -456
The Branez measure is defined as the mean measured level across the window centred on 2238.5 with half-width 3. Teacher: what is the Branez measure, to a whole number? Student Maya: 364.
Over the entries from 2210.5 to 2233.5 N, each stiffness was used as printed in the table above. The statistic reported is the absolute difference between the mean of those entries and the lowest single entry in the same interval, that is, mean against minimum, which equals 86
